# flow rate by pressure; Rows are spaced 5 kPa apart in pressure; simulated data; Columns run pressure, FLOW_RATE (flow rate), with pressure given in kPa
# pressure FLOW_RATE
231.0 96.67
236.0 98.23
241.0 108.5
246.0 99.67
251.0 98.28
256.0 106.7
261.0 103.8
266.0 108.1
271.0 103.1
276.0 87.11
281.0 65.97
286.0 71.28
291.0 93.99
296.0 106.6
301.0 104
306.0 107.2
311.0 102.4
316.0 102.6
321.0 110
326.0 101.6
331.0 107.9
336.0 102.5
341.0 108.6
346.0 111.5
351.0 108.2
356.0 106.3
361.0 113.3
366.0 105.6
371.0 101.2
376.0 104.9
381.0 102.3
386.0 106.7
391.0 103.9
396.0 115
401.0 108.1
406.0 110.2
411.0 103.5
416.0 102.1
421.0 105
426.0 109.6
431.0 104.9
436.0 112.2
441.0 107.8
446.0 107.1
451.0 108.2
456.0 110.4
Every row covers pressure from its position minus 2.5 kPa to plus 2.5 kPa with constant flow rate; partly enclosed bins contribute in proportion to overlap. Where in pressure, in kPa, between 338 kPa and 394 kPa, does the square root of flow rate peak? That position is 361.0 kPa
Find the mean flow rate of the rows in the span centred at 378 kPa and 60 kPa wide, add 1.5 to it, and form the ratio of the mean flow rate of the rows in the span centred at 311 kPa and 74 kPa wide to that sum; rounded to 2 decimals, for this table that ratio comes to 0.91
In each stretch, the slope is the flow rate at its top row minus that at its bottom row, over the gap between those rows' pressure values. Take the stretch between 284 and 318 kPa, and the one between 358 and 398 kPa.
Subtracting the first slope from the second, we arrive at -1.0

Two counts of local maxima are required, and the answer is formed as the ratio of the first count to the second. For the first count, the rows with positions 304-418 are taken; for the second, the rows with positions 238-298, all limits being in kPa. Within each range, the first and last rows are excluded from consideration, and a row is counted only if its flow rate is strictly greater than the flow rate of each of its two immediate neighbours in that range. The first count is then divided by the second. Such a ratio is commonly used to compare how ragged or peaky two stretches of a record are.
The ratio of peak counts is 4.0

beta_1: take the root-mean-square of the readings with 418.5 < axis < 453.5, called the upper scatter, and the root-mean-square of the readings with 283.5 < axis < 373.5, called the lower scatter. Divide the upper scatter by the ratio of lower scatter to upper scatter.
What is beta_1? 112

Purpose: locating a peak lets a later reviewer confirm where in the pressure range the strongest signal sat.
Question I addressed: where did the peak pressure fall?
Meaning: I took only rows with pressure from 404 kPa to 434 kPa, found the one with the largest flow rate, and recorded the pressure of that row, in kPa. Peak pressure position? 406.0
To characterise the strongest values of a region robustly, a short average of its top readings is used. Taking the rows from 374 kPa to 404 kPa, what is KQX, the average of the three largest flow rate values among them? 110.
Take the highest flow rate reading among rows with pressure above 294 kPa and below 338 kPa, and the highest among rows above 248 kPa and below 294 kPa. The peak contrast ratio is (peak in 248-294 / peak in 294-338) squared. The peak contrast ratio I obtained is 0.97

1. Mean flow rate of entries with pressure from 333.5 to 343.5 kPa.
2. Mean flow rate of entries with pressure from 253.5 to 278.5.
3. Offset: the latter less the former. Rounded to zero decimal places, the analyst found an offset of -4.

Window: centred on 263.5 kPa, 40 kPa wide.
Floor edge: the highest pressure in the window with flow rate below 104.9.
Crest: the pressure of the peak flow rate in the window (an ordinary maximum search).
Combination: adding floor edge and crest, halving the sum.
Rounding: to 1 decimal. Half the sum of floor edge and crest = 273.5 kPa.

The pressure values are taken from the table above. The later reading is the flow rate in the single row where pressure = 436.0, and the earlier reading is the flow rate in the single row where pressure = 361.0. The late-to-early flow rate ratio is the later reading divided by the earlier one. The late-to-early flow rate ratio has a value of 0.99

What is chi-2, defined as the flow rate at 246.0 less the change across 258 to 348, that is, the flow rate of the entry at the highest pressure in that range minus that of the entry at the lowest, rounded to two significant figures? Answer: 92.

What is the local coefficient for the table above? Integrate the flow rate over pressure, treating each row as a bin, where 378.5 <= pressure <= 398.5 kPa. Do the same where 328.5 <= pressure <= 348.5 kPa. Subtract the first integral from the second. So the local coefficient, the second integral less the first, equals 13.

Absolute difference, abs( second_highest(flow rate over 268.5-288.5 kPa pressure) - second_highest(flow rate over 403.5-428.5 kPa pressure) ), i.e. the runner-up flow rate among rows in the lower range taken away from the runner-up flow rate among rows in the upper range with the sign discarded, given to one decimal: 22.5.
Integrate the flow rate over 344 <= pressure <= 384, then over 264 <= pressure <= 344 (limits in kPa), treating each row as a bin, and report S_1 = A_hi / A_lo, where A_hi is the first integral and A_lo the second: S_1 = 0.5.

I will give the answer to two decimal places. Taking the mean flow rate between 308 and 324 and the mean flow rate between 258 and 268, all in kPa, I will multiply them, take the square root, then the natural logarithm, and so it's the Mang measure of 4.66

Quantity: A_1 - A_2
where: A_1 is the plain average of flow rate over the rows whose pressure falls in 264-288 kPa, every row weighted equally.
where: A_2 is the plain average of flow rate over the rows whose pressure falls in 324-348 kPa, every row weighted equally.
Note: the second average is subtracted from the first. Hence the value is -19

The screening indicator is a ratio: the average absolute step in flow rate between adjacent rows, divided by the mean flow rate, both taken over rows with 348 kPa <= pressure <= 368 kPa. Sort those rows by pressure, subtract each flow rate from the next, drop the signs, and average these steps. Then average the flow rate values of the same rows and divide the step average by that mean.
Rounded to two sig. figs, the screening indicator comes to 0.051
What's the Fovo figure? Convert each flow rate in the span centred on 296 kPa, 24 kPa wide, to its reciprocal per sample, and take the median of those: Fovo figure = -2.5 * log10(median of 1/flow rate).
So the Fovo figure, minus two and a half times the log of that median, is 5.04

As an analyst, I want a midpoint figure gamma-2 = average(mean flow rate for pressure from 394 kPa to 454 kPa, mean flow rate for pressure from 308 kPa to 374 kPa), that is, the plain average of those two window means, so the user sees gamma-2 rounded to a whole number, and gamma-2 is 107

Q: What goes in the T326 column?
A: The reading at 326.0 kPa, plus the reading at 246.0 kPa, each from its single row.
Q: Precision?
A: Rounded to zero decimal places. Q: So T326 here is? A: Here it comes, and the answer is 201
